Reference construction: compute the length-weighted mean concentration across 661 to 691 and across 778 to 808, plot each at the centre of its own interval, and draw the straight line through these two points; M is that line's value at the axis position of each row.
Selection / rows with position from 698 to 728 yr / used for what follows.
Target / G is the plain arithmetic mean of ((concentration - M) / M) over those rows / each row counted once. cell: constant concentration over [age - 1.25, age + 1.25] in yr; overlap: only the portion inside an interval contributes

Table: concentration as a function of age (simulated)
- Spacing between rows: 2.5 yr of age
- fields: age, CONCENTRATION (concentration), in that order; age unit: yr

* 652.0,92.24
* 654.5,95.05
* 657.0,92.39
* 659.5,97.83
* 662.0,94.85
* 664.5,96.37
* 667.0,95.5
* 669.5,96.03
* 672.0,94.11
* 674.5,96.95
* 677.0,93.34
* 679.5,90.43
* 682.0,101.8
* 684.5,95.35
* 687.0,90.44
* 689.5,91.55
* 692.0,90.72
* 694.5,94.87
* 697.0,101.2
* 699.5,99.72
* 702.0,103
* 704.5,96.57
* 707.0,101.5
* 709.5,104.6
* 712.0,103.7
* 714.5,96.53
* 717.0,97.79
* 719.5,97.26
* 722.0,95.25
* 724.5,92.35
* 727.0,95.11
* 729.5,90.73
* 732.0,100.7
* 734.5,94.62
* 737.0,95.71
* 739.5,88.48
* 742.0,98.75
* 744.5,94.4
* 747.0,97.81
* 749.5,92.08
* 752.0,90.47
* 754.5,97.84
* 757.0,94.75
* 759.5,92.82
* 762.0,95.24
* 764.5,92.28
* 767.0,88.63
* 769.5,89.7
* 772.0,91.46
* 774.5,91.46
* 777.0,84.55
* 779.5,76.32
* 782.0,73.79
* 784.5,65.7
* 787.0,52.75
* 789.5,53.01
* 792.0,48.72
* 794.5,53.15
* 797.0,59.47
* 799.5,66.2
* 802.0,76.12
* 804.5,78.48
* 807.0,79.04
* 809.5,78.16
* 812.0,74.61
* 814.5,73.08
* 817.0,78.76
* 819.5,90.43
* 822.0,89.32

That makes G 0.16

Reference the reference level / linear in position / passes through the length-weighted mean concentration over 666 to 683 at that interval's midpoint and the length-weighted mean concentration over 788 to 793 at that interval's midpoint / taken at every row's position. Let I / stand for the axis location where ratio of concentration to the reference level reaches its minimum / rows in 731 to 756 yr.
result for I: 739.5 yr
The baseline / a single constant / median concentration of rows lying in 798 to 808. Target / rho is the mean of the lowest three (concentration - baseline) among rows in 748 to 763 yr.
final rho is 14.5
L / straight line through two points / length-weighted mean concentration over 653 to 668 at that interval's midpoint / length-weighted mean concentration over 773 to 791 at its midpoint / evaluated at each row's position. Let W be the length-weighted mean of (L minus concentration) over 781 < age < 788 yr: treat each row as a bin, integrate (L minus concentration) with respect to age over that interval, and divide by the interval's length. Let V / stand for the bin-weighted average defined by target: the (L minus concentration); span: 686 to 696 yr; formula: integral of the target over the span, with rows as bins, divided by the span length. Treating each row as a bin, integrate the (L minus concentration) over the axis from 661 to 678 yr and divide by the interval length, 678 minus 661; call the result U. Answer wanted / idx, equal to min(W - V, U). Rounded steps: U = -2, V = -3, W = 6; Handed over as -2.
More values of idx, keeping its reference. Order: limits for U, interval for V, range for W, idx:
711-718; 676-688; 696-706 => -15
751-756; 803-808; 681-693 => -18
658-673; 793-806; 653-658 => -1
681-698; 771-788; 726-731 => -6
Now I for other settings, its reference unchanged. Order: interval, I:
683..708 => 687.0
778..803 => 792.0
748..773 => 752.0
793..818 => 794.5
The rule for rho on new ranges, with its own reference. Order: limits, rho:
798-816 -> -6.0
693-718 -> 18.7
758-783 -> 0.9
